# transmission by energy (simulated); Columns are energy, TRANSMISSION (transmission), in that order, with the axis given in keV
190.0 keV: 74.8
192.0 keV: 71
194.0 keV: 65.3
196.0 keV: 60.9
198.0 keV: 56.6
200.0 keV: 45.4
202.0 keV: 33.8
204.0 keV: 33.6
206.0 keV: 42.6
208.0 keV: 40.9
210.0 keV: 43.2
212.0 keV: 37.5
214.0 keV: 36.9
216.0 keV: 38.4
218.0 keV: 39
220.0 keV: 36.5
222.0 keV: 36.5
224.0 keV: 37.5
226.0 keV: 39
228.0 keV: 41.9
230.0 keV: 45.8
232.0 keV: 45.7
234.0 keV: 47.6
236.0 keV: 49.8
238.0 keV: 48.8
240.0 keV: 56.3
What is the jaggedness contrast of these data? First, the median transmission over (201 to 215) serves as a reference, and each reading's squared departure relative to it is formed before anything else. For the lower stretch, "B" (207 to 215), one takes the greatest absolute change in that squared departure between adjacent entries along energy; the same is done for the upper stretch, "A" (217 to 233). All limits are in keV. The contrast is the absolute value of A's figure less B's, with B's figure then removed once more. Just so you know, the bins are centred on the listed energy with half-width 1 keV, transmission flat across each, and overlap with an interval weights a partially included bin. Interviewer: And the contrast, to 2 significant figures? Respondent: -15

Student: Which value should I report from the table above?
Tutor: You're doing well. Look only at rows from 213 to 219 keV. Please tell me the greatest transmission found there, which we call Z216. 39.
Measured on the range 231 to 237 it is 49.8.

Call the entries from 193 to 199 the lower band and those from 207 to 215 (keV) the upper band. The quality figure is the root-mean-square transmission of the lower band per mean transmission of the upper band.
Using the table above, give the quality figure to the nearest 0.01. 1.54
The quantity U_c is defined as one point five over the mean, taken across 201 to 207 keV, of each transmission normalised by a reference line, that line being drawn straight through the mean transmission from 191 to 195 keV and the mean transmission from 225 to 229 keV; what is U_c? 2.41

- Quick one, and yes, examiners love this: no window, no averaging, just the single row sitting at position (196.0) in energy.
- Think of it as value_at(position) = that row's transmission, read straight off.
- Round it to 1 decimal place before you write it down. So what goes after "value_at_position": 60.9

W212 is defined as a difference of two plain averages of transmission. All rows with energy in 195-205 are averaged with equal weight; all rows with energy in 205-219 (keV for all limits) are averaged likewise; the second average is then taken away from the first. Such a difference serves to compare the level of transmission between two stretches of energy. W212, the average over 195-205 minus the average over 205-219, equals 6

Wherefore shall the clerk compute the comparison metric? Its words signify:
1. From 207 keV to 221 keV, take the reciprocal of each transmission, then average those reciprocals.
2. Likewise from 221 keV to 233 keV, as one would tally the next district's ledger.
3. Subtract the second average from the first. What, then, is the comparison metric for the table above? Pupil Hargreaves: 0.001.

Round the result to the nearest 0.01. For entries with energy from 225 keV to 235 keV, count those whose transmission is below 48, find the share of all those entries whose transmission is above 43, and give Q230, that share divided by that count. 0.12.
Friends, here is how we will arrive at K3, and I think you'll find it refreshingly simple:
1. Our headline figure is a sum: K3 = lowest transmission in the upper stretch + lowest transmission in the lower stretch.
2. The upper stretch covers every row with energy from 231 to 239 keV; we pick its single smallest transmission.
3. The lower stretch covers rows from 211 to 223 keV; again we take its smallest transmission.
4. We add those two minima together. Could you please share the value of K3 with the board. 82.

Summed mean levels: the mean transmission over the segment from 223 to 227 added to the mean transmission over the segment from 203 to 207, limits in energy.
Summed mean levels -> 76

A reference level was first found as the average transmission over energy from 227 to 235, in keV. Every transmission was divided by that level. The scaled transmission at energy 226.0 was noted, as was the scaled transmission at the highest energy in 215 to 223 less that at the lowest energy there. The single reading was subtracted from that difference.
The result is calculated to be -0.9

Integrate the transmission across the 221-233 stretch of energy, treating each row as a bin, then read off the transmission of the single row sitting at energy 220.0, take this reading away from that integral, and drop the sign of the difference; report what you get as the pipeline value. 456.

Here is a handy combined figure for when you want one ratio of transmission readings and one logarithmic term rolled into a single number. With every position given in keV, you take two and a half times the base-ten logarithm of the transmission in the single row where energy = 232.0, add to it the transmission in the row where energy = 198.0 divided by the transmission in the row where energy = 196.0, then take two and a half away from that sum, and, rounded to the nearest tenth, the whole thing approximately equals 2.6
